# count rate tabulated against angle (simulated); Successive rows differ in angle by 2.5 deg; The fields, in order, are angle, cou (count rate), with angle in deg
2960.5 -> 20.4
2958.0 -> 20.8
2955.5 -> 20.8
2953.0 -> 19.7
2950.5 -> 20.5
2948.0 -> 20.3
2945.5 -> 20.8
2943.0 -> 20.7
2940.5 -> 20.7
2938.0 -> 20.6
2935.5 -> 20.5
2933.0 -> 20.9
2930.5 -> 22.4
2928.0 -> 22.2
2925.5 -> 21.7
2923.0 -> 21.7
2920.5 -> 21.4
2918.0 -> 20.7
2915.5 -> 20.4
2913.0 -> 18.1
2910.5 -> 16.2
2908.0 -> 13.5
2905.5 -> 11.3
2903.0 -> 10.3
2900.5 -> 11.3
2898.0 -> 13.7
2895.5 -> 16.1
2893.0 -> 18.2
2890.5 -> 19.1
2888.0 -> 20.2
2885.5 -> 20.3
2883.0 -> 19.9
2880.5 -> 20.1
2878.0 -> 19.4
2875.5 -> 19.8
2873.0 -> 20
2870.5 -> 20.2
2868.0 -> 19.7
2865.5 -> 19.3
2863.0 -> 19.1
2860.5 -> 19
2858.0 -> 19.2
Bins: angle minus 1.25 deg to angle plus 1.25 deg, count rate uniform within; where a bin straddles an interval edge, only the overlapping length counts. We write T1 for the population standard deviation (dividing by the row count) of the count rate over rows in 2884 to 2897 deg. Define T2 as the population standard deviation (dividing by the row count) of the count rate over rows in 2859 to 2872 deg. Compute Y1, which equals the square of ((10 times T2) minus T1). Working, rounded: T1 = 1.5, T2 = 0.44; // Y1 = 8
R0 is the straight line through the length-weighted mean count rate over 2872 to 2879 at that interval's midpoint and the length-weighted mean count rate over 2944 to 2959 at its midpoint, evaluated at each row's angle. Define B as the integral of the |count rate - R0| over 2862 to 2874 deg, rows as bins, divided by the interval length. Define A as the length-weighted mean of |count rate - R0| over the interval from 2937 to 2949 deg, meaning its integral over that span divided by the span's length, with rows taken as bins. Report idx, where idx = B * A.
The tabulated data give 0.1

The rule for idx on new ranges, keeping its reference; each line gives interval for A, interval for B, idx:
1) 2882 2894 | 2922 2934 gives 1.0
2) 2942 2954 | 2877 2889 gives 0.1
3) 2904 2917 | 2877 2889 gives 1.4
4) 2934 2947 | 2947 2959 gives 0.1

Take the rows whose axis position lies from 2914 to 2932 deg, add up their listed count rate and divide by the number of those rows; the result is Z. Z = 21.5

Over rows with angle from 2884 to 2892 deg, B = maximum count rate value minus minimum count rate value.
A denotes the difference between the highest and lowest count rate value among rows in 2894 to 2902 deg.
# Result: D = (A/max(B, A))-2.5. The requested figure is -1.5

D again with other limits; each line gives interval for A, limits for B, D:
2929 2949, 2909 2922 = -2.1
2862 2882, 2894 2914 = -2.4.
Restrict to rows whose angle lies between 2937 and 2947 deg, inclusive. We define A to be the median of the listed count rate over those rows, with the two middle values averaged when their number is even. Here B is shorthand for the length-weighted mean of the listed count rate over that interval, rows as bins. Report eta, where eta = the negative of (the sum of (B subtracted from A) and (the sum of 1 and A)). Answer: -21.7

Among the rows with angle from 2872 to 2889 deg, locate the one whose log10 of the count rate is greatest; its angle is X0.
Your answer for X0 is 2885.5 deg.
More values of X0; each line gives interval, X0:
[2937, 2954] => 2945.5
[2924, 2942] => 2930.5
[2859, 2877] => 2870.5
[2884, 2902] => 2885.5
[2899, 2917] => 2915.5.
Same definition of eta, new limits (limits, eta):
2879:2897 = -21.7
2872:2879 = -20.9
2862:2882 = -20.8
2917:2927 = -22.7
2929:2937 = -21.5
